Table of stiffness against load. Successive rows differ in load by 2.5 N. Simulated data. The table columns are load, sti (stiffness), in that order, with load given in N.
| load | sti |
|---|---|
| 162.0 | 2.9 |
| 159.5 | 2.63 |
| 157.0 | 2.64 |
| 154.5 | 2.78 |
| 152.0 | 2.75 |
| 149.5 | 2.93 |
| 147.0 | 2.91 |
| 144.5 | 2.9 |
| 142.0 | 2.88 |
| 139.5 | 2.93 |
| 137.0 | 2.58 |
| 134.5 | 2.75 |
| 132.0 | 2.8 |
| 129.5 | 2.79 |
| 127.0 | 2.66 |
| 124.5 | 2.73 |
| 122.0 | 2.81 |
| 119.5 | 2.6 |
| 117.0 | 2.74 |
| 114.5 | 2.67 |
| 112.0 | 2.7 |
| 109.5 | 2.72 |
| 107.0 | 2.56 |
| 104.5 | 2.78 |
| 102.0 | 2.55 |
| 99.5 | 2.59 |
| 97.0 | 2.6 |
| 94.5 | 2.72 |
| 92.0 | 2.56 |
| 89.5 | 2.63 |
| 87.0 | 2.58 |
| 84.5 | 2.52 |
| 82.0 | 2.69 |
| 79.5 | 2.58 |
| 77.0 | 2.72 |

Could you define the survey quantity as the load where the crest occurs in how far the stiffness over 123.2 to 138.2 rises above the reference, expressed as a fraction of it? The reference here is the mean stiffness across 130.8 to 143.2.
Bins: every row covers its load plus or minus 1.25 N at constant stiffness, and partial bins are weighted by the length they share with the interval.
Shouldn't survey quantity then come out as 132.0 N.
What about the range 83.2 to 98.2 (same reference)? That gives 94.5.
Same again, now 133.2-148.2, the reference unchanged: 139.5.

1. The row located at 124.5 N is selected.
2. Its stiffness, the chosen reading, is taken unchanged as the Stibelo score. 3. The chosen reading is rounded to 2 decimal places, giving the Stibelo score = 2.73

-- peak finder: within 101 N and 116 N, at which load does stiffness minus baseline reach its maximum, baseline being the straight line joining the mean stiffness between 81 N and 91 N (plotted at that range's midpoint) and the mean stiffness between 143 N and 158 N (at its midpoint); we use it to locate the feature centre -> 104.5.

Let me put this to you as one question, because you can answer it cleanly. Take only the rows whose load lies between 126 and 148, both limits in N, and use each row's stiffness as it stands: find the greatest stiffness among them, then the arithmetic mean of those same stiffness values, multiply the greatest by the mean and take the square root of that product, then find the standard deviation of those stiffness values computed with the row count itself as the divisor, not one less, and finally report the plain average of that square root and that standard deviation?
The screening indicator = 1.49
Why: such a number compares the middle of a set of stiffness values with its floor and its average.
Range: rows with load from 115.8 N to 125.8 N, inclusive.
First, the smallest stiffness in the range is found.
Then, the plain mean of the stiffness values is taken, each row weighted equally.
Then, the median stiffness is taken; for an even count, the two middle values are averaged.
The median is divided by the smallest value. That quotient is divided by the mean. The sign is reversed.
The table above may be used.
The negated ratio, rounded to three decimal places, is -0.387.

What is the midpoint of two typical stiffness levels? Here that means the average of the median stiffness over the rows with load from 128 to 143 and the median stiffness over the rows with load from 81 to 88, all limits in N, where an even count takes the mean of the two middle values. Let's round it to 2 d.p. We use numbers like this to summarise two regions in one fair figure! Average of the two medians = 2.69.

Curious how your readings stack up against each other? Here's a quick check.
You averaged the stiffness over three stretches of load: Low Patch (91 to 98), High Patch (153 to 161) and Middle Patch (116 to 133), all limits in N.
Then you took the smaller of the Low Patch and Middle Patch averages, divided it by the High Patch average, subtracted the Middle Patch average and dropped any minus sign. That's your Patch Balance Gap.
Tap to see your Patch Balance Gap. 1.75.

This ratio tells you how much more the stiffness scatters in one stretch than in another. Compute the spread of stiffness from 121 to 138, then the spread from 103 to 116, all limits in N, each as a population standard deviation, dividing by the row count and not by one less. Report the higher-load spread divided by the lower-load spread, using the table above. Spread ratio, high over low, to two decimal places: 1.08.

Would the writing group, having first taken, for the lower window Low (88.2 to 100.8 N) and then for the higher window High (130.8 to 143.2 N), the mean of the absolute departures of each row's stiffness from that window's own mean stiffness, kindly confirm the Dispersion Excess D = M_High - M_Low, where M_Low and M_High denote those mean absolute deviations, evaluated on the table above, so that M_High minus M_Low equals 0.054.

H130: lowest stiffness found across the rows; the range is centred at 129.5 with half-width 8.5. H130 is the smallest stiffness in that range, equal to 2.58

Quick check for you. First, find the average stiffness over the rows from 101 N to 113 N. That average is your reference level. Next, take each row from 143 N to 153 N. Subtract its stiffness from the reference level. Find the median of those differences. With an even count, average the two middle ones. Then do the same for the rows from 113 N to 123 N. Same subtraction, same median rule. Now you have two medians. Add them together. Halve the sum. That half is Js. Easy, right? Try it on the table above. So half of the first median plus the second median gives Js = -0.14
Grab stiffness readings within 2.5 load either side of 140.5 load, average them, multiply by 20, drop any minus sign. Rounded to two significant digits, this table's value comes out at 58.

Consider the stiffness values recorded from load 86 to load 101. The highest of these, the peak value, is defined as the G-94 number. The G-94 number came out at 2.72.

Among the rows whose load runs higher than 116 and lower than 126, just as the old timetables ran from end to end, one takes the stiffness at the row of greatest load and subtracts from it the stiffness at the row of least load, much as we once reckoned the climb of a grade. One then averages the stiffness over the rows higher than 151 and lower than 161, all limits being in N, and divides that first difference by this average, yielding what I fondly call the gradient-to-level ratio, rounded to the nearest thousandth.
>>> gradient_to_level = -0.004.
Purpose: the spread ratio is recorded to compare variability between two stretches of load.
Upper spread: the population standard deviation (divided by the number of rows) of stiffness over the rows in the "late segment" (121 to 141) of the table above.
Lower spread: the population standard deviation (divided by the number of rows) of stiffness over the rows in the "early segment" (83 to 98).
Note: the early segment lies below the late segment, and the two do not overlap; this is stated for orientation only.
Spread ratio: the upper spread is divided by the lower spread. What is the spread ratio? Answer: 1.56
